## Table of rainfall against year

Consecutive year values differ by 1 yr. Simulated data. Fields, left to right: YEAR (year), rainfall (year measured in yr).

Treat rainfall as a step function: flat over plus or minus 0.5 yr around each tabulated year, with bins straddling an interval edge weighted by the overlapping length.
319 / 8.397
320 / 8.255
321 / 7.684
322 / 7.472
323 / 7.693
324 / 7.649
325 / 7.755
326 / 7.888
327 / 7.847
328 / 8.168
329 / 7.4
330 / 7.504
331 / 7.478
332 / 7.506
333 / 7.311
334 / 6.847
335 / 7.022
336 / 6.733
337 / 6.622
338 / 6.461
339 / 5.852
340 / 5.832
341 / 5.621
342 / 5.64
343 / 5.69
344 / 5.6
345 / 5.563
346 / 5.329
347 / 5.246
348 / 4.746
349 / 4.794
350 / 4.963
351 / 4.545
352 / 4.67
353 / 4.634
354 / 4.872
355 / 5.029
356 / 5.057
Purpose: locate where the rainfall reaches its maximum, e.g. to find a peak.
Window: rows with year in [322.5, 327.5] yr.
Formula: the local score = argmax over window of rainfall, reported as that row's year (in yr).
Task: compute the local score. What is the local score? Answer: 326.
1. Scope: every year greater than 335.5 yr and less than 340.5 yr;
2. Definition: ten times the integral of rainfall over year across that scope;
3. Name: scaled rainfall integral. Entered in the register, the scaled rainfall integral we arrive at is 315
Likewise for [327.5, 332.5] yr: 381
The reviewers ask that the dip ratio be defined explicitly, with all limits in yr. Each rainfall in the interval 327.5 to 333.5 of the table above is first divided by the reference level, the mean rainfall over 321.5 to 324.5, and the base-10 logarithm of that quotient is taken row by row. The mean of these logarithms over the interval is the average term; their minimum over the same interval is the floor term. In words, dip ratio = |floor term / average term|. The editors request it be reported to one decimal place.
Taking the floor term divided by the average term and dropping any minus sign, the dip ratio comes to 6.2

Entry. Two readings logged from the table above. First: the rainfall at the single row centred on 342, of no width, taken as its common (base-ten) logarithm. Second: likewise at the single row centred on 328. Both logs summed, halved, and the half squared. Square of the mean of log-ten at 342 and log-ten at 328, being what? 0.69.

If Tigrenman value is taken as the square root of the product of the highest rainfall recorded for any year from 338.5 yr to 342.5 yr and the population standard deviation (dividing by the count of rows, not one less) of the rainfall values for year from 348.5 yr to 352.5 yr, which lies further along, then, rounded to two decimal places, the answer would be 0.95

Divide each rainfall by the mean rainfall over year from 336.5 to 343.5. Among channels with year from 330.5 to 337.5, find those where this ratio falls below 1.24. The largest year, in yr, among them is 337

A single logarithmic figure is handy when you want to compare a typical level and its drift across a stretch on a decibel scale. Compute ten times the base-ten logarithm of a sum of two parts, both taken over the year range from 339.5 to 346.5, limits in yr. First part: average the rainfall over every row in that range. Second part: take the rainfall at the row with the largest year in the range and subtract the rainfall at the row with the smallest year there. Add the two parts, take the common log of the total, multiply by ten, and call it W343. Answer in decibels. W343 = 7.1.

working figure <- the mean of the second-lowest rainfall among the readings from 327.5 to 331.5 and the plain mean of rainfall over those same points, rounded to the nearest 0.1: 7.6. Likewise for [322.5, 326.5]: 7.7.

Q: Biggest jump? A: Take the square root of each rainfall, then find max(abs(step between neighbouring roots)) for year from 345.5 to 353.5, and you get 0.11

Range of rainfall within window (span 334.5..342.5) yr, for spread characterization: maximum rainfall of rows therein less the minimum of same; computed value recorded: 1.4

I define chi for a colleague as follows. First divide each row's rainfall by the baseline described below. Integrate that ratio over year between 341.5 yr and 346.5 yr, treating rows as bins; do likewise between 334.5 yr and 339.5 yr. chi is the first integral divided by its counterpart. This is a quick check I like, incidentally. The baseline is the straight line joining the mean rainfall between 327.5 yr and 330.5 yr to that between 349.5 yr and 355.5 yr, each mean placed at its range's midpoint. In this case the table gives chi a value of 0.98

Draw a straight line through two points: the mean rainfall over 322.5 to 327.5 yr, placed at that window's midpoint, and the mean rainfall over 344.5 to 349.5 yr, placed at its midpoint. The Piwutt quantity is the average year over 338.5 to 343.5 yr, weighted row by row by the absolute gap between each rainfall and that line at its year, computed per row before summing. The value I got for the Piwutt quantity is 340.5 yr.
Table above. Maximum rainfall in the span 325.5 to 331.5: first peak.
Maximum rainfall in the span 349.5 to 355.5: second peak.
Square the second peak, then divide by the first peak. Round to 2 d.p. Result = 3.10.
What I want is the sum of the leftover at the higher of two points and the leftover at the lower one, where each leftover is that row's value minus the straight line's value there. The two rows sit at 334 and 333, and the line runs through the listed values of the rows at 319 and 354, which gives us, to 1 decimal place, 0.3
